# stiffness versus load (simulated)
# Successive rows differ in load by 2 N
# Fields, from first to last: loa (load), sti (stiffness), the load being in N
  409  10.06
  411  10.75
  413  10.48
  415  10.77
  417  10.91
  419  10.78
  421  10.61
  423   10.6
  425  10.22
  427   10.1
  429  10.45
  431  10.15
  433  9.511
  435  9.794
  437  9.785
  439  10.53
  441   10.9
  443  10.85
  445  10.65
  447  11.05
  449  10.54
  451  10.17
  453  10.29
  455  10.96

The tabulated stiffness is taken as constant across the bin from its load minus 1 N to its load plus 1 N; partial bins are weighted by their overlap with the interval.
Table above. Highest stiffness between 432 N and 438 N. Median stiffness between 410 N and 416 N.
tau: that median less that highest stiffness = 1.0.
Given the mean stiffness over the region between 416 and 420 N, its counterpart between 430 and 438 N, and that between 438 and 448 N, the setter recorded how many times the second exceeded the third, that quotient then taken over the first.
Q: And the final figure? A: 0.084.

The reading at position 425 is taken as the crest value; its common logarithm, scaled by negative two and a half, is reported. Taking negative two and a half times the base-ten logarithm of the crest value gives -2.52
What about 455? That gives -2.60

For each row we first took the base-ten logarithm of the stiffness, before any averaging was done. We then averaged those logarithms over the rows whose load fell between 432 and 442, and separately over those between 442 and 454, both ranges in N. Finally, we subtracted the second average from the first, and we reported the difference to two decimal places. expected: -0.02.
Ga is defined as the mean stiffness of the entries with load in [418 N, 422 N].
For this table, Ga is 10.7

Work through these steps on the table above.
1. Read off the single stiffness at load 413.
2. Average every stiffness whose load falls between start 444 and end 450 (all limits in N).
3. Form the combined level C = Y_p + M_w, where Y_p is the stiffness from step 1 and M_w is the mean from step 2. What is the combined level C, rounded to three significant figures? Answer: 21.2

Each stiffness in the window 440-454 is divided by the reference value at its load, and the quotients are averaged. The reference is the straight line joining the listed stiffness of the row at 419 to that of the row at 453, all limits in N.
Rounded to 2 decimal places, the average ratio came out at 1.02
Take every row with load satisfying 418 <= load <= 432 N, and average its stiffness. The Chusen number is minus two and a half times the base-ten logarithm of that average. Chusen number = -2.54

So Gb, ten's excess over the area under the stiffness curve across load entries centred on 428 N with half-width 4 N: -71.8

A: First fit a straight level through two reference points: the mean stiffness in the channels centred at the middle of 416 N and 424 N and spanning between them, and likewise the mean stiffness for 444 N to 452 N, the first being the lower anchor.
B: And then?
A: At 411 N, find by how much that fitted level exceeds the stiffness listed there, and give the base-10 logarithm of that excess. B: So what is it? -1.8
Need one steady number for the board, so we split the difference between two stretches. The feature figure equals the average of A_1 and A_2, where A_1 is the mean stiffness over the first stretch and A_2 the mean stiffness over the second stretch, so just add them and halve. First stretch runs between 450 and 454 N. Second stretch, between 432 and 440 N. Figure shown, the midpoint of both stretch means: 10.1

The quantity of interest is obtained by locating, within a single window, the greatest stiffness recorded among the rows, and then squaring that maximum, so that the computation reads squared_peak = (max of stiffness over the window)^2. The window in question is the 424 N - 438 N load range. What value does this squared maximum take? 109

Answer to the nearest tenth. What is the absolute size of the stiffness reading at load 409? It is 10.1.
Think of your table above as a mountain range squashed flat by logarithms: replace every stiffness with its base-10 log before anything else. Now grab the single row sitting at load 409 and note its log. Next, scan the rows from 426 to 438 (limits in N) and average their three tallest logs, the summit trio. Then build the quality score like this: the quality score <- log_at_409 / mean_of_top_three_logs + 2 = 2.99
